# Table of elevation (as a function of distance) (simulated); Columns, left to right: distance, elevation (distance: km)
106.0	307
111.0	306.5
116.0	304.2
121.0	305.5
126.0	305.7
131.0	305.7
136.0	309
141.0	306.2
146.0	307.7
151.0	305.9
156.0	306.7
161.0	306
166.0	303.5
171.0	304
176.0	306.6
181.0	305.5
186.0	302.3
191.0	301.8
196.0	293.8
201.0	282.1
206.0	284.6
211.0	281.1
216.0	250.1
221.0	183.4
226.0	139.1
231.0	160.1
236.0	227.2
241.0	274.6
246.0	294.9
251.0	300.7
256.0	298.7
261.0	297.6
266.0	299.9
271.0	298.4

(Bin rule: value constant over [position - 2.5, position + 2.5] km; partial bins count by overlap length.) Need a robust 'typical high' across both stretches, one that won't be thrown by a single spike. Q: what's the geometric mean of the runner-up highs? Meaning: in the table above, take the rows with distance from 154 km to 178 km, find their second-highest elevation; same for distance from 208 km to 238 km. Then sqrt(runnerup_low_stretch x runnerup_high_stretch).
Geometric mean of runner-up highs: 277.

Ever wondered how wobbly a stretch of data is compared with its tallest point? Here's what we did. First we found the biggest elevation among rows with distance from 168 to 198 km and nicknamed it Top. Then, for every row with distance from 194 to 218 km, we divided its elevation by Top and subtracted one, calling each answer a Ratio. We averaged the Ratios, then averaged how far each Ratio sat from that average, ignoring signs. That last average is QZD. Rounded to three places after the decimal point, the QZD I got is 0.037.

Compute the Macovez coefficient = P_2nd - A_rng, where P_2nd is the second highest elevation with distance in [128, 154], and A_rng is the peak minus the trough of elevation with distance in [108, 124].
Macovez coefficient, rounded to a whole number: 305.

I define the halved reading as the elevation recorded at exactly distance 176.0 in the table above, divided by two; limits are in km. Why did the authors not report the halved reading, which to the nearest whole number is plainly 153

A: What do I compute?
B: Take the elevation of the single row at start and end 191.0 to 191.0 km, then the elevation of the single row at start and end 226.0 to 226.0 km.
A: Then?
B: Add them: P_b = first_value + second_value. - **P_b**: 441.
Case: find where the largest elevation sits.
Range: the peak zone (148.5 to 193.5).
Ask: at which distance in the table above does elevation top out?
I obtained 156.0 km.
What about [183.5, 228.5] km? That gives 186.0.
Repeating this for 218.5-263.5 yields 251.0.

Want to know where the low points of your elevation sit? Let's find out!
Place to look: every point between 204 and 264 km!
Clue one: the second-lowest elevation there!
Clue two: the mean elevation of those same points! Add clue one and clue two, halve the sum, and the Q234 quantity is 205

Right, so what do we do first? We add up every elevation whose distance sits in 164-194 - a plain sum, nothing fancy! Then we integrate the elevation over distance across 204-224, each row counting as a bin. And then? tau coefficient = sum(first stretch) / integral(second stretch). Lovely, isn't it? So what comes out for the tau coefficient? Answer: 0.37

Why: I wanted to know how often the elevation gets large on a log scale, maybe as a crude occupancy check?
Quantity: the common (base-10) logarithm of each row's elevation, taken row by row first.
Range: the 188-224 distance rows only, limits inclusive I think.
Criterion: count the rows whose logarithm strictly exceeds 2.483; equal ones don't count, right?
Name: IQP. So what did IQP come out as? 0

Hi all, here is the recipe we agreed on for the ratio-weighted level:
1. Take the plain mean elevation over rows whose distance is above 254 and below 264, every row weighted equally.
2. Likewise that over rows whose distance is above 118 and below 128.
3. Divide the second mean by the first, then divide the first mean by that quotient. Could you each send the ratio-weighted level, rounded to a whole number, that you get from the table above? 291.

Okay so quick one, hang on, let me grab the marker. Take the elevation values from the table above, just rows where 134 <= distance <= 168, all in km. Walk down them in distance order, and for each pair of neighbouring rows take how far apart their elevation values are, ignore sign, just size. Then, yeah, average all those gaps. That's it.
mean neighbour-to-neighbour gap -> 2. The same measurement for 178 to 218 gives 9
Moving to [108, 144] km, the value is 2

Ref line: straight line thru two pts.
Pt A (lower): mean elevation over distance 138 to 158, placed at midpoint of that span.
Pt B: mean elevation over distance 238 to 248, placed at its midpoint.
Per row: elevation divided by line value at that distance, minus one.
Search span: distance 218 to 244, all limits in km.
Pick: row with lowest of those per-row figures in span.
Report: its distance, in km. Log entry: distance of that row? 226.0 km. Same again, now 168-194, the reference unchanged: 171.0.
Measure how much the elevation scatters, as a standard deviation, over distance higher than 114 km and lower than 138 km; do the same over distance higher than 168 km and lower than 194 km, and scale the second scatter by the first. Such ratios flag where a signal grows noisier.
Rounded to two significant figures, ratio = 1.1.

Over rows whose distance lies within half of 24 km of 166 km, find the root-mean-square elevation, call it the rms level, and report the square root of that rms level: 17.5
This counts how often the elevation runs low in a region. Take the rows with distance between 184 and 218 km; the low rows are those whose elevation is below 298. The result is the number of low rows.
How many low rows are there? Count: 5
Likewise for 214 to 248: 7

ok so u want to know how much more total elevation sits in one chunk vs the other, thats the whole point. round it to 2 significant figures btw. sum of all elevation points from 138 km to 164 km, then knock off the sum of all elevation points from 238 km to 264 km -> 66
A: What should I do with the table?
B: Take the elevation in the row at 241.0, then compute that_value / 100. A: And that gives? 2.75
